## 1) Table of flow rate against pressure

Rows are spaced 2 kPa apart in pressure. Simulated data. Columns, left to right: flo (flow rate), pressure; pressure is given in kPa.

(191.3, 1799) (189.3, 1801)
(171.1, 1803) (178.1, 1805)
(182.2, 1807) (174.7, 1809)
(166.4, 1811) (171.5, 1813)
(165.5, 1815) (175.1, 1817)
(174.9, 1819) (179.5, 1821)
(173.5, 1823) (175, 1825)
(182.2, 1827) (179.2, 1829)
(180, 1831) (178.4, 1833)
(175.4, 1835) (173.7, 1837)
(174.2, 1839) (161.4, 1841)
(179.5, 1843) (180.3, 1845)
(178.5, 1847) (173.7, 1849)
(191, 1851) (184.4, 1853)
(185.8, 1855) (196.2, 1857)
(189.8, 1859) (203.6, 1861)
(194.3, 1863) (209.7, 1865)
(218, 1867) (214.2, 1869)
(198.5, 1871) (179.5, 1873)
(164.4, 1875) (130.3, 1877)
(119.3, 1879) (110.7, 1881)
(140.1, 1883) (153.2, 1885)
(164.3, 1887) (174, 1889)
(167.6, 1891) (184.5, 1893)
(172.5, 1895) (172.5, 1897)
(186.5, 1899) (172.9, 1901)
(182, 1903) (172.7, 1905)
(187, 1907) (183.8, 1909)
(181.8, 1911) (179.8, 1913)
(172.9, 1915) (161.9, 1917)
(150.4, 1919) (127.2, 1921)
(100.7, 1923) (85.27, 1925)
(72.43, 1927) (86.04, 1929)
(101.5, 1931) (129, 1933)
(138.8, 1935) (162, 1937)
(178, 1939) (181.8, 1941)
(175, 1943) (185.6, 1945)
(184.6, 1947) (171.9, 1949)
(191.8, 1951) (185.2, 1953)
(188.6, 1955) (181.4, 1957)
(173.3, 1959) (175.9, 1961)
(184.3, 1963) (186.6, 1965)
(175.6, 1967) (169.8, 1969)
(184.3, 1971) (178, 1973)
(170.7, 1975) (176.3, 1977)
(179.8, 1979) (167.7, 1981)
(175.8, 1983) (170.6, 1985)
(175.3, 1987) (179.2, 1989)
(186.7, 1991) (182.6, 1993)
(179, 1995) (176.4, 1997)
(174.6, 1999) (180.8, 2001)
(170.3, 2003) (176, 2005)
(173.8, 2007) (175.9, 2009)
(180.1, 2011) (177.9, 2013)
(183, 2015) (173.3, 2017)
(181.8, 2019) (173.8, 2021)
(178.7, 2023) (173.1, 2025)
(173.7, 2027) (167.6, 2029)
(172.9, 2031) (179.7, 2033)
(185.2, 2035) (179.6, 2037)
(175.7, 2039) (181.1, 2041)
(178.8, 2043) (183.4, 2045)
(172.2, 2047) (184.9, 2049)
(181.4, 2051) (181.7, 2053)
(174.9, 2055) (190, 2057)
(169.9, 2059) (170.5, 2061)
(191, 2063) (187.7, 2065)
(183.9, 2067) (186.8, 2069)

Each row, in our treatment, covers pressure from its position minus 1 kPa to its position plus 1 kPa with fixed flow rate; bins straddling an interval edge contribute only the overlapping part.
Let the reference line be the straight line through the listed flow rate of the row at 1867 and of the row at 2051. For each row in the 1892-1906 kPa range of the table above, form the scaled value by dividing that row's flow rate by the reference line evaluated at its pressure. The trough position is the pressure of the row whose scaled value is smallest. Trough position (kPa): 1895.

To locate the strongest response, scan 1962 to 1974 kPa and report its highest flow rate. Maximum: 186.6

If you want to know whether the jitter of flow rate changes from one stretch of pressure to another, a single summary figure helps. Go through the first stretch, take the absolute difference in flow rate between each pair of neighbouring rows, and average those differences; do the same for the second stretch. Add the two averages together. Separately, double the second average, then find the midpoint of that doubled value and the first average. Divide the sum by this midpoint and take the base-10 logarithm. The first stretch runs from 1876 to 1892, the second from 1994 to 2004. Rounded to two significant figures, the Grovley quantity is 0.19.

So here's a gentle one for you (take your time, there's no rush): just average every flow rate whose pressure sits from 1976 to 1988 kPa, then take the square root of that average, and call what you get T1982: 13.2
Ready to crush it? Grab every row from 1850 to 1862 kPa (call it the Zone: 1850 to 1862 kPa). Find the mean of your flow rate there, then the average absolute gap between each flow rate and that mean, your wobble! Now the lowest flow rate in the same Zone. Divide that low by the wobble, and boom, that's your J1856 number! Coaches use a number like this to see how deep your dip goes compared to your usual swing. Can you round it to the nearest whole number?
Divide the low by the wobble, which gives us 34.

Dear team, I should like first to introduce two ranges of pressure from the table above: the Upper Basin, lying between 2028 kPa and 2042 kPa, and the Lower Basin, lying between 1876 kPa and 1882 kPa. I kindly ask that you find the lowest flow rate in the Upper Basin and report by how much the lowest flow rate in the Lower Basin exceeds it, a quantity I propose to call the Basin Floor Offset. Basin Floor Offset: -57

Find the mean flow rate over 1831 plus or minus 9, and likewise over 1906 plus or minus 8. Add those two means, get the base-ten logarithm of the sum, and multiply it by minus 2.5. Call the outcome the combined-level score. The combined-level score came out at -6.38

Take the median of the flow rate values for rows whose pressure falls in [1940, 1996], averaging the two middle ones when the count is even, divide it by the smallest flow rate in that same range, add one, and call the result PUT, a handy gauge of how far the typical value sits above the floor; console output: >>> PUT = 2.07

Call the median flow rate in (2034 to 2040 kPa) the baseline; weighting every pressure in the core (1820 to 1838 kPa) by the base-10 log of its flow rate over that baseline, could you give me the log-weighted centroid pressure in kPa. 1830.3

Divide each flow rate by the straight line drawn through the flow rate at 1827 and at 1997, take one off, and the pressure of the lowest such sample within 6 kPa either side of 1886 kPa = 1881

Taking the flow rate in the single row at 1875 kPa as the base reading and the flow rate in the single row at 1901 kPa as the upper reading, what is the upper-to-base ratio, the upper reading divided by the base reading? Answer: 1.052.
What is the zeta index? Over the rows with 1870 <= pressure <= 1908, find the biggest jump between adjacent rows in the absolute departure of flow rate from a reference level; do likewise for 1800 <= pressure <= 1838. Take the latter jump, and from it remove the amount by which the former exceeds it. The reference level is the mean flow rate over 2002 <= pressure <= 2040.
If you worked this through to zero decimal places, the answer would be -15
